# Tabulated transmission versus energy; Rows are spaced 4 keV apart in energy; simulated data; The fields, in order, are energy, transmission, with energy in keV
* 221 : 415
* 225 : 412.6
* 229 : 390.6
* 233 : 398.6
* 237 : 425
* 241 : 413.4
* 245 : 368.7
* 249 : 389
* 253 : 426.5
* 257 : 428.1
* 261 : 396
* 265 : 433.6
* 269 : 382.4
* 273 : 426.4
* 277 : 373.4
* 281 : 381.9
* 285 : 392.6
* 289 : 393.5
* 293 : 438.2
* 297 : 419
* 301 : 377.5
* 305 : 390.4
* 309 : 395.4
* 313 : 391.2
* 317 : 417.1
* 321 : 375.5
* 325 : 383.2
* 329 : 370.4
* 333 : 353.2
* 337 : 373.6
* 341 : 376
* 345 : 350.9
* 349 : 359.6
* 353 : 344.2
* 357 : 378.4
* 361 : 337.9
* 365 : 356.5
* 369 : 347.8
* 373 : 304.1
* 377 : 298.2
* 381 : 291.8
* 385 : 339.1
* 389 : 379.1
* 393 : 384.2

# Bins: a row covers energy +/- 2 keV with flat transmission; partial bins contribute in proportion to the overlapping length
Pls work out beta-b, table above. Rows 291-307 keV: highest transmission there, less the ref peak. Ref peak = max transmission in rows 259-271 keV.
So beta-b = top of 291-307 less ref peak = 5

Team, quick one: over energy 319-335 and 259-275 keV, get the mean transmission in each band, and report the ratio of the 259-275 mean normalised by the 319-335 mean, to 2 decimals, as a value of 1.11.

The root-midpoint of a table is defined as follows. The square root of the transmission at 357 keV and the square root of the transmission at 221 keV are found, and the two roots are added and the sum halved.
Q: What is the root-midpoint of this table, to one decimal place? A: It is 19.9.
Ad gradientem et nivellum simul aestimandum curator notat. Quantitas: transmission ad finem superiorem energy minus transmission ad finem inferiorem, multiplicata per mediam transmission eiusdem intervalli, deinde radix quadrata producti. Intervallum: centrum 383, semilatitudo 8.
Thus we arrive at 163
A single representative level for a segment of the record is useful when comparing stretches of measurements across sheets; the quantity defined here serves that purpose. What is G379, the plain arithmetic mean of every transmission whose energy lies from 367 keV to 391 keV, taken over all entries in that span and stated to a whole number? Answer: 327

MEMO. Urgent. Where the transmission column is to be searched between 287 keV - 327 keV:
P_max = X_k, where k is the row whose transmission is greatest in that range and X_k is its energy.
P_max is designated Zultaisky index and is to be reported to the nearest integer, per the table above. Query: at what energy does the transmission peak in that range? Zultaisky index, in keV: 293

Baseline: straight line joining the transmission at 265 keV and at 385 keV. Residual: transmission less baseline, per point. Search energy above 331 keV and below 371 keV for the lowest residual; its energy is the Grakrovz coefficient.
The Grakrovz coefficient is 333 keV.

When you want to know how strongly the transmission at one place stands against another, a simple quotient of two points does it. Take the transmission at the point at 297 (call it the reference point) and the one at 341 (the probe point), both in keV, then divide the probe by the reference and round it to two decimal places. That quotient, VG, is 0.90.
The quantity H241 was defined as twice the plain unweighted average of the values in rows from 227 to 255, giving 803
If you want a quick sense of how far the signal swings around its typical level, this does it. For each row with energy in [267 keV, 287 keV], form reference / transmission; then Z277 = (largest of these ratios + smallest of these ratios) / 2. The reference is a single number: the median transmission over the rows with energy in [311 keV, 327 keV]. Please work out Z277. 0.97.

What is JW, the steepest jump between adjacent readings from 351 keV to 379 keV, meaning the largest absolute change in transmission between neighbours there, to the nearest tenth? 43.7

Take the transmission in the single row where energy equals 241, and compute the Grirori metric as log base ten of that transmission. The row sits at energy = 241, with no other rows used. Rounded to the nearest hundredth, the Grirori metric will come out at 2.62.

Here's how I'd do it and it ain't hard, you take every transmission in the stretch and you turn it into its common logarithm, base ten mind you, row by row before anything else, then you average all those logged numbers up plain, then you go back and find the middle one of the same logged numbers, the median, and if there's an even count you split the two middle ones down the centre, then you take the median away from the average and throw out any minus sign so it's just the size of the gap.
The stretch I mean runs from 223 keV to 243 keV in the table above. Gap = 0.0050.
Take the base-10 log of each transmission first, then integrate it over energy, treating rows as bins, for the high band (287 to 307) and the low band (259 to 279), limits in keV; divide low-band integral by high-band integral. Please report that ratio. 1.00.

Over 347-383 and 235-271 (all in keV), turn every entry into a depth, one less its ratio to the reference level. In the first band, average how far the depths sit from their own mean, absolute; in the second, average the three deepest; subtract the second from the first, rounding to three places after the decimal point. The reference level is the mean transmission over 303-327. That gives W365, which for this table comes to 0.033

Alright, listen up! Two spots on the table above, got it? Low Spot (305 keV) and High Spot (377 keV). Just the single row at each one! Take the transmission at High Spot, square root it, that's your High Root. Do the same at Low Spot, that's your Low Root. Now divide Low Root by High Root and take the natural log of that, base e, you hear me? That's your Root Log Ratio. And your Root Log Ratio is 0.135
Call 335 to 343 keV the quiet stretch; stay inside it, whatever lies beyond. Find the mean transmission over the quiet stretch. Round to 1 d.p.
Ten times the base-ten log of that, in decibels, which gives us 25.7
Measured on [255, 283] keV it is 26.1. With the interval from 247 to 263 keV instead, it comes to 26.1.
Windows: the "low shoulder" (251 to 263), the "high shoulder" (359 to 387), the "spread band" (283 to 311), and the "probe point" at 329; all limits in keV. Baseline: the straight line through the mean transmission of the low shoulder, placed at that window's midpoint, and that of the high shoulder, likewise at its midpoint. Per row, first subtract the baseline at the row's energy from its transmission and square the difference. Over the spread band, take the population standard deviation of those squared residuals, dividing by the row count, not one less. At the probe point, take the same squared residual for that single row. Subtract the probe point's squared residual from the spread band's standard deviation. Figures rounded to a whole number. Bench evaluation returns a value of 747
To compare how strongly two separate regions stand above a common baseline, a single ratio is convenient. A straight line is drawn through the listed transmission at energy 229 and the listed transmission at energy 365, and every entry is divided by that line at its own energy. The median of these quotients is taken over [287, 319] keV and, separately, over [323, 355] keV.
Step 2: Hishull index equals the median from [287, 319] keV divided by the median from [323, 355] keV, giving 1.06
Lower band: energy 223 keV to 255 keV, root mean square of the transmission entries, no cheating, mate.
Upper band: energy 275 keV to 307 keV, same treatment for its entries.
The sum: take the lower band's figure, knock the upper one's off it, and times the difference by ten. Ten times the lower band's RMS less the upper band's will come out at 71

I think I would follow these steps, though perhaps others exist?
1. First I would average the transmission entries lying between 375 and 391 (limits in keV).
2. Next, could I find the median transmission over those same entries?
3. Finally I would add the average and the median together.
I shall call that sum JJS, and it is 646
